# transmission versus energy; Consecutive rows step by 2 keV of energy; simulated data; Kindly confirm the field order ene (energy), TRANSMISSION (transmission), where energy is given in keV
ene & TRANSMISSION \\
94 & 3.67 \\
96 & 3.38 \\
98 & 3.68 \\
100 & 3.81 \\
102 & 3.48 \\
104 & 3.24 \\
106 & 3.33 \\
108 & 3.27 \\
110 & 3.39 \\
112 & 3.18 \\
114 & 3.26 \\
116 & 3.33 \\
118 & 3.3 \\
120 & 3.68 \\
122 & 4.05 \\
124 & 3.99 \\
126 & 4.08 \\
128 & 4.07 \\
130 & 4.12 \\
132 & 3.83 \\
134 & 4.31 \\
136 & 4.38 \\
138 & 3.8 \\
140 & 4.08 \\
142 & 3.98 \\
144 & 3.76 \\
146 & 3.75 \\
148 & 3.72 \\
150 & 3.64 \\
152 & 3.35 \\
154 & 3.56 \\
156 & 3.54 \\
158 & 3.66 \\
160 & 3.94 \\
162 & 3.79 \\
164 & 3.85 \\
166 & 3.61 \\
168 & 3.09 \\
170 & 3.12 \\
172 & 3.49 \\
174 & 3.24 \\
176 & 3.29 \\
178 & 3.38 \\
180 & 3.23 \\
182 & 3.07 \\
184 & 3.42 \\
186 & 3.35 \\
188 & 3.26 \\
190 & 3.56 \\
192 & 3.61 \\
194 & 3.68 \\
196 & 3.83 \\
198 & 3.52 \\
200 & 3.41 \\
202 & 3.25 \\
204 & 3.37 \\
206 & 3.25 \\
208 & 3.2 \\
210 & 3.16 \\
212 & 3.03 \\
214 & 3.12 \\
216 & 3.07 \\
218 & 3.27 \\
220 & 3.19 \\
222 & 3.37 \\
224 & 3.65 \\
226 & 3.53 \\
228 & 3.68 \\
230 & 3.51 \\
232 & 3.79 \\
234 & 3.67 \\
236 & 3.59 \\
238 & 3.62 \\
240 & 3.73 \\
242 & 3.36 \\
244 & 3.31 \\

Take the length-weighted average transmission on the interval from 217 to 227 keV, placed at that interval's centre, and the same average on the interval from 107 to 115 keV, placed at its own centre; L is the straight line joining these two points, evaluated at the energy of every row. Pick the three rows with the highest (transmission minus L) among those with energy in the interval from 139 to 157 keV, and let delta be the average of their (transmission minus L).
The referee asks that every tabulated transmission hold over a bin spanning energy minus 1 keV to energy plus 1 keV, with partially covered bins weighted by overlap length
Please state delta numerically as 0.63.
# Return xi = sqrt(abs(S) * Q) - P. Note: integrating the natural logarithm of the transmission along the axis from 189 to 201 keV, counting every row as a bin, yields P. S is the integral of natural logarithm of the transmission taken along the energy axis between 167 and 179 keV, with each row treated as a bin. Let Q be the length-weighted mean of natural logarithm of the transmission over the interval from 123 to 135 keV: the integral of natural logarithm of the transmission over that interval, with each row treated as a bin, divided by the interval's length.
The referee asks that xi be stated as -10.9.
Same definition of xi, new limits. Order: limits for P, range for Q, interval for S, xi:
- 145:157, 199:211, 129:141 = -10.9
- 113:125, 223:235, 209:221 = -11.1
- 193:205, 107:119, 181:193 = -10.9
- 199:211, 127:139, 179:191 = -9.7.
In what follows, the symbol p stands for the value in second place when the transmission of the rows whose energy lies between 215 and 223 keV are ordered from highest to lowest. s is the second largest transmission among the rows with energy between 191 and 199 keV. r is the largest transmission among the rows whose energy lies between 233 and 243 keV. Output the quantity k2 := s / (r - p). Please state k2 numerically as 8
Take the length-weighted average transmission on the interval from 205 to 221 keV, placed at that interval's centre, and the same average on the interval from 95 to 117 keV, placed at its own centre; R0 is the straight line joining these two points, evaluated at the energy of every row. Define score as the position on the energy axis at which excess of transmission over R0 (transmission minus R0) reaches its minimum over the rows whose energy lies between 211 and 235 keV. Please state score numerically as 212 keV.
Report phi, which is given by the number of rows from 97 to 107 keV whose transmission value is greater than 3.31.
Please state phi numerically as 4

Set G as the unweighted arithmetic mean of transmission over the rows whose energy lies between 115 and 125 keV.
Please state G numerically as 3.7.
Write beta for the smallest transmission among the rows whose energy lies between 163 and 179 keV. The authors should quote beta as 3.09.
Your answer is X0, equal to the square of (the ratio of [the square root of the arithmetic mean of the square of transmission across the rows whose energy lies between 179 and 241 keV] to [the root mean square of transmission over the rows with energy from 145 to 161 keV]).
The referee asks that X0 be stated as 0.88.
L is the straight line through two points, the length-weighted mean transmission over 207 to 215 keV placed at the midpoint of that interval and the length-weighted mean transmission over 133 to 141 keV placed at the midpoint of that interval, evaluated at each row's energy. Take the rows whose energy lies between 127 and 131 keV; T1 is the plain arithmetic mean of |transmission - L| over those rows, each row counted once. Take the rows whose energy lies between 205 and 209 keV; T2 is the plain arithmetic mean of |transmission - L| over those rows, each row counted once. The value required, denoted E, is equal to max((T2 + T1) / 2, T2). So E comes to 0.1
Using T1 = 0.2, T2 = 0.04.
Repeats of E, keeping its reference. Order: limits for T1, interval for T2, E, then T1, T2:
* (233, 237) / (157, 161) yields 0.5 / 0.8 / 0.15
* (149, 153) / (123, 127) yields 0.4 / 0.5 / 0.27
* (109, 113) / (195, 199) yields 0.8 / 1.2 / 0.36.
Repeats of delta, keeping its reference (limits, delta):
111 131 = 0.80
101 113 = 0.13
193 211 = 0.30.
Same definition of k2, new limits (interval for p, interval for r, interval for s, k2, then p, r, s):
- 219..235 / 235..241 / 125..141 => 86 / 3.68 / 3.73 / 4.31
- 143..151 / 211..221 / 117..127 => -8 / 3.75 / 3.27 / 4.05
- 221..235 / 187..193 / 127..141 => -62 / 3.68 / 3.61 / 4.31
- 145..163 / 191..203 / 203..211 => 81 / 3.79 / 3.83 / 3.25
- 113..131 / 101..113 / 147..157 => -6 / 4.08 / 3.48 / 3.64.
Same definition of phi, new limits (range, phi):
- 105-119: 3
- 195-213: 4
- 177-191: 4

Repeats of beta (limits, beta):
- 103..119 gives 3.18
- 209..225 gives 3.03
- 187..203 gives 3.25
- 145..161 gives 3.35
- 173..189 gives 3.07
